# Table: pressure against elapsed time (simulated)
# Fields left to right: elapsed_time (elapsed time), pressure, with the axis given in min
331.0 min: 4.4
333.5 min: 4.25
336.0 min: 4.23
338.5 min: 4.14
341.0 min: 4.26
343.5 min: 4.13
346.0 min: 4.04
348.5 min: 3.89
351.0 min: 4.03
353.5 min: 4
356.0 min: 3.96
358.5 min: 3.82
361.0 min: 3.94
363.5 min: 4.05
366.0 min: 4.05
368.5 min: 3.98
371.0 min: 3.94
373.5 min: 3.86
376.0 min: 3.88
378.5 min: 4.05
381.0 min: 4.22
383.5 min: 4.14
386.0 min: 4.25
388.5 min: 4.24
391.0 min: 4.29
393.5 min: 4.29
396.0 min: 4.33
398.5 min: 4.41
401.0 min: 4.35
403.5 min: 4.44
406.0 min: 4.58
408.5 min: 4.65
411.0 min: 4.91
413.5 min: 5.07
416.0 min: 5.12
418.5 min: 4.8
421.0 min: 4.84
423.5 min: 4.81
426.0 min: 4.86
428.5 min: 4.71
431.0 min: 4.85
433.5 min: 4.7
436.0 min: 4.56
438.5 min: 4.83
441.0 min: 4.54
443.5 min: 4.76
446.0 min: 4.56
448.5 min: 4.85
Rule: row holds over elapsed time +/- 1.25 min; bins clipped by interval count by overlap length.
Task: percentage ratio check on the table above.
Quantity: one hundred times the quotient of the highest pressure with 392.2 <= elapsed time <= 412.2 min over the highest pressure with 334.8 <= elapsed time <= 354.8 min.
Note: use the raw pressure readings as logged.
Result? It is 115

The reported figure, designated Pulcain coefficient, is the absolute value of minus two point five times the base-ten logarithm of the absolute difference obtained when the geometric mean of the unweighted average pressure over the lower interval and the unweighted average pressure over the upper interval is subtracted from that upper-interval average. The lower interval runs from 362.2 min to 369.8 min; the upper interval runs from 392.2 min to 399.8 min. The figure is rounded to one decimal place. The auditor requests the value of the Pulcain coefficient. 2.0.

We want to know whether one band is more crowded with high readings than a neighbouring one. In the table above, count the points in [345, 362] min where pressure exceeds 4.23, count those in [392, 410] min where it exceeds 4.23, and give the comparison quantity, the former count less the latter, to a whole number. -7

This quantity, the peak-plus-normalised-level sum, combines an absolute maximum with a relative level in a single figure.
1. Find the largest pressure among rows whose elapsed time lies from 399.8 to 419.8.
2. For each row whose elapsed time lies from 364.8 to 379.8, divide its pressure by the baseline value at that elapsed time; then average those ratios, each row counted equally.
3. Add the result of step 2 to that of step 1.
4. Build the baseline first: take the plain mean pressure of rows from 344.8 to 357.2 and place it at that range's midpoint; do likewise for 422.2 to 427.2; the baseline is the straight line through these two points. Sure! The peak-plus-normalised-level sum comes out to 6.1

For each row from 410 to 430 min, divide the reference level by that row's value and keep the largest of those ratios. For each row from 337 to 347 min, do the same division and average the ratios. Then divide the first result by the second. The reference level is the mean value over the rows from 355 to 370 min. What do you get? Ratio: 0.88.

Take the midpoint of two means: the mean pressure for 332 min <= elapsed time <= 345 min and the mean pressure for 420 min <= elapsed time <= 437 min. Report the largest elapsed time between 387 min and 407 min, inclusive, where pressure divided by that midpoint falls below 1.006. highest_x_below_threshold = 403.5 min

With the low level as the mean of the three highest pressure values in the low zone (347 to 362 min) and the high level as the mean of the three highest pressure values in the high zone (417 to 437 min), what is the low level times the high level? 19.4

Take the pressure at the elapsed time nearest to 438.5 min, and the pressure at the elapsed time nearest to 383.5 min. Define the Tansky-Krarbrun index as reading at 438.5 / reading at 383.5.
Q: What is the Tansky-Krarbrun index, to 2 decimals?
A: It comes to 1.17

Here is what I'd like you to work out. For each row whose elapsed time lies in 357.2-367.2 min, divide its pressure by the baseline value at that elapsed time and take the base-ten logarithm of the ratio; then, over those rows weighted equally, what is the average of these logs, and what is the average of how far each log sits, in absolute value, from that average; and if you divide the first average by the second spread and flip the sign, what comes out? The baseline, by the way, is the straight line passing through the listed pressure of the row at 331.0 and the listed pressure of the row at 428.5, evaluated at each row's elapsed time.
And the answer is 6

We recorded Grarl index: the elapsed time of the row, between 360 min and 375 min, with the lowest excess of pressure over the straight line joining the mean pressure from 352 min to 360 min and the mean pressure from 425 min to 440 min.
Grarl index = 373.5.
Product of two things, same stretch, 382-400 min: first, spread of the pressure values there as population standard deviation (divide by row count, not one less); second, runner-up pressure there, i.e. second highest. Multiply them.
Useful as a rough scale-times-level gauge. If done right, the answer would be 0.33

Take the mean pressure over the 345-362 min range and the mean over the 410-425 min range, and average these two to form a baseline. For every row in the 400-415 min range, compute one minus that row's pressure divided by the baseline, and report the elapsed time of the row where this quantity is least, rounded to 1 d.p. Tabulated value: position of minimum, 413.5 min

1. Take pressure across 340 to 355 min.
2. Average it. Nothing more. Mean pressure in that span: 4.1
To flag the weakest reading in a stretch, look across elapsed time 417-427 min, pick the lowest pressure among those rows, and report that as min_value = 4.8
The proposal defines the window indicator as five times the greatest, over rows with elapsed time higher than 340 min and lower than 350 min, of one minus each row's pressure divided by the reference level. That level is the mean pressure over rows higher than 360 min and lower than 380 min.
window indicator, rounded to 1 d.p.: 0.1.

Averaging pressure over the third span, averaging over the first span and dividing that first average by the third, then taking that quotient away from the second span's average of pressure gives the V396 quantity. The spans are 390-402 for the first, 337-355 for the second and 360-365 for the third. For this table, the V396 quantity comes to 2.99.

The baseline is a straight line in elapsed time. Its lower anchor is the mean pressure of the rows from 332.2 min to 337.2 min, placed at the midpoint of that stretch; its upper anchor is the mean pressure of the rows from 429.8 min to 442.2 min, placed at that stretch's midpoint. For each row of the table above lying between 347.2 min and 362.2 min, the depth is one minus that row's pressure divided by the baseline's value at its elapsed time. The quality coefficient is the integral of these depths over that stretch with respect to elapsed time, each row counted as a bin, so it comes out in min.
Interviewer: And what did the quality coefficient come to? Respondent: 1.4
